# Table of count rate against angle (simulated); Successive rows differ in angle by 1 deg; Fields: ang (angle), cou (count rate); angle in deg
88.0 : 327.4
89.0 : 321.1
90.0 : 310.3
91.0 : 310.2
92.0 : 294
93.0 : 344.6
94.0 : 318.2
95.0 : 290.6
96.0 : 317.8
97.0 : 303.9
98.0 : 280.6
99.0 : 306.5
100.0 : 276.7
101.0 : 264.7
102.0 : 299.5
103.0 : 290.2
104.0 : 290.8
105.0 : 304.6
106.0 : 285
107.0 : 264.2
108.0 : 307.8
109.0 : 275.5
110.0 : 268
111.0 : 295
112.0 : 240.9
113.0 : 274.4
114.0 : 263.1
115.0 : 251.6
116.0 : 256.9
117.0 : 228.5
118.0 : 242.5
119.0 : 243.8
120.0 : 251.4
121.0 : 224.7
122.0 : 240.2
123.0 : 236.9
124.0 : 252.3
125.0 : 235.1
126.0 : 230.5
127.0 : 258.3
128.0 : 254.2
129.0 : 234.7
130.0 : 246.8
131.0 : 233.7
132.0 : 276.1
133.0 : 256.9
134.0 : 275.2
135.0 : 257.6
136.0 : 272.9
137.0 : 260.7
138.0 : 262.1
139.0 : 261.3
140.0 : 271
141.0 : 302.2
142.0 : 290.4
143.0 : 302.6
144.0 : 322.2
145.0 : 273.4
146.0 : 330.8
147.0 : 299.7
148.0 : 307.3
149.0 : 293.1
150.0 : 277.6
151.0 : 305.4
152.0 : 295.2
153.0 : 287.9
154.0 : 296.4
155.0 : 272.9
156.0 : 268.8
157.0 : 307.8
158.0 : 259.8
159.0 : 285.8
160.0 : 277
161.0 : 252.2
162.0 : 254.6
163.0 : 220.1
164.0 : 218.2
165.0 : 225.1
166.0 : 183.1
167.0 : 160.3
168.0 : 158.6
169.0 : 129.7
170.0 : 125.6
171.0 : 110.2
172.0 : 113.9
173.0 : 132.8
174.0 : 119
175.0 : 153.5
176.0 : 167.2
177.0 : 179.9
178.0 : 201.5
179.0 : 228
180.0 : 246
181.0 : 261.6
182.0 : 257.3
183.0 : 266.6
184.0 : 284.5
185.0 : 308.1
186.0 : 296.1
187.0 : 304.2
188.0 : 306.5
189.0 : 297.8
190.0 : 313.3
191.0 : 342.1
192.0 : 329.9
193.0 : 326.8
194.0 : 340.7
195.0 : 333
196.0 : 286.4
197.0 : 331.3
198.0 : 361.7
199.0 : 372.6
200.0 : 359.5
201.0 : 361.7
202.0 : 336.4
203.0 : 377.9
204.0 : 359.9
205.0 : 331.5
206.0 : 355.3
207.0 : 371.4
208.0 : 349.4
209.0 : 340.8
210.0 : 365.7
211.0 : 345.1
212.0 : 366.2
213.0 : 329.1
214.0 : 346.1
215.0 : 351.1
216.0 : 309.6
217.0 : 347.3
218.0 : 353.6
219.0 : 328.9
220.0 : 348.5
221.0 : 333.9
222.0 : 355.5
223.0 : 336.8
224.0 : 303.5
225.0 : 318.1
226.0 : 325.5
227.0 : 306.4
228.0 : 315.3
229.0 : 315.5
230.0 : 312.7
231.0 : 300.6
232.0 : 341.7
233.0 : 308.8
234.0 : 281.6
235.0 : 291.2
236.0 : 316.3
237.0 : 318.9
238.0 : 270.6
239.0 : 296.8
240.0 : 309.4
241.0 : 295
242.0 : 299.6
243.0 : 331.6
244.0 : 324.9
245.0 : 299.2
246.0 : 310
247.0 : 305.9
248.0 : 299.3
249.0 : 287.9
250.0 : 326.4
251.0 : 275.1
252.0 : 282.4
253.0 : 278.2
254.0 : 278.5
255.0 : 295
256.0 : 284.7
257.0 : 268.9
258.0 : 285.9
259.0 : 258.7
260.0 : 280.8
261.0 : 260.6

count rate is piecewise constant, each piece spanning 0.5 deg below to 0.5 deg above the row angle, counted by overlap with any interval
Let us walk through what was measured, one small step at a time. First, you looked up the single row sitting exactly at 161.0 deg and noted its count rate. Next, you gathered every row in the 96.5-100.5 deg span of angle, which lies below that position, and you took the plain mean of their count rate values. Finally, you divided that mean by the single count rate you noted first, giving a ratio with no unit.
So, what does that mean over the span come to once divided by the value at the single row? 1.16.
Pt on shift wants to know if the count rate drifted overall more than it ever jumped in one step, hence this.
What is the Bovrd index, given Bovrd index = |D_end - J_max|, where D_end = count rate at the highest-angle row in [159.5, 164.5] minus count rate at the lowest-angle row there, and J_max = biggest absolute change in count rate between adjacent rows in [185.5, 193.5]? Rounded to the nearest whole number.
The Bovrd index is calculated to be 88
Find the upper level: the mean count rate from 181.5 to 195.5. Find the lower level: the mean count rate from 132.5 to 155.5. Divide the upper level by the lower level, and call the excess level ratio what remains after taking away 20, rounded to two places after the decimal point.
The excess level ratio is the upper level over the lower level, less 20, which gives -18.92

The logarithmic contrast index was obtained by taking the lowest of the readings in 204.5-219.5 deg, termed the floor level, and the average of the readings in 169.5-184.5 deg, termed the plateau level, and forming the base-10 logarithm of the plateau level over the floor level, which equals -0.212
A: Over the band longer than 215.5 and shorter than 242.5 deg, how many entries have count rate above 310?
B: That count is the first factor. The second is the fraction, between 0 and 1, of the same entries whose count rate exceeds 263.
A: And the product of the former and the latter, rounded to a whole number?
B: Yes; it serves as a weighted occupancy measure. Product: 15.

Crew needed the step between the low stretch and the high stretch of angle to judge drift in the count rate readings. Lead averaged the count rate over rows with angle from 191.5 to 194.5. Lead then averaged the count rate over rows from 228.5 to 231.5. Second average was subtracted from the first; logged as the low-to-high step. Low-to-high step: 23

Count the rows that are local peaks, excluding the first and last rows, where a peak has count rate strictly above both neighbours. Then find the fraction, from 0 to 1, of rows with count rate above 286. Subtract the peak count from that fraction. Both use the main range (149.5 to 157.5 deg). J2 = -1.4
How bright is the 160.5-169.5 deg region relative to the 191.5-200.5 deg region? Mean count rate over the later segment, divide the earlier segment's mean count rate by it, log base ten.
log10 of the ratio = -0.23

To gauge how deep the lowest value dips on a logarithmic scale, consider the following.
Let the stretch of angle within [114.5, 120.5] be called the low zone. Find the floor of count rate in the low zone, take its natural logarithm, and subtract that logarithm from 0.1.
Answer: -5.33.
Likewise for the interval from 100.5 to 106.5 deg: -5.48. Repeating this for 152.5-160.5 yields -5.46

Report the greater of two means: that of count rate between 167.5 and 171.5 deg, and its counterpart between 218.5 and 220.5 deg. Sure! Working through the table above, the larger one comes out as 339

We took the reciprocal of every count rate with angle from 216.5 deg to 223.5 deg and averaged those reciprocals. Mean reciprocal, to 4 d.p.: 0.0029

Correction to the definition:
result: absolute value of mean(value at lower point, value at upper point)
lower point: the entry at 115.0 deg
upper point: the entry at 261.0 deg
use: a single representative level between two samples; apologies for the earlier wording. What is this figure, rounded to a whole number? 256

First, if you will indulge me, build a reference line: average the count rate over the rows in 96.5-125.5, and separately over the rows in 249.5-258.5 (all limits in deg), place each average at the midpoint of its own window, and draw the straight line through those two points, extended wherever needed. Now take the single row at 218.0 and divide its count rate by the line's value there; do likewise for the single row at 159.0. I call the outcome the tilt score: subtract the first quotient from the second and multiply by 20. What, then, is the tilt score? -4.2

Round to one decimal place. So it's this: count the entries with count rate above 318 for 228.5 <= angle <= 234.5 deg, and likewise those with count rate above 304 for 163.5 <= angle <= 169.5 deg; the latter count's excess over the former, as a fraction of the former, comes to -1.0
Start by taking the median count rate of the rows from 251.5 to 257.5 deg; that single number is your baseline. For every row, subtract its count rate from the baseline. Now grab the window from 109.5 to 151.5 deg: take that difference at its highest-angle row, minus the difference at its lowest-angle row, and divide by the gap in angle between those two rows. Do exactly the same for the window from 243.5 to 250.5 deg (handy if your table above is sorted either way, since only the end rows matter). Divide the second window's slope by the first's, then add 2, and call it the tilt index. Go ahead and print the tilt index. 2.27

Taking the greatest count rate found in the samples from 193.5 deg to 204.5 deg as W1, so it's 377.9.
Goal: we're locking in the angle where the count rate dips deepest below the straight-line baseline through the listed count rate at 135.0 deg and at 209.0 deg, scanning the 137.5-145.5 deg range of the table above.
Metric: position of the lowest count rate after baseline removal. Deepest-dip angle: 139.0 deg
